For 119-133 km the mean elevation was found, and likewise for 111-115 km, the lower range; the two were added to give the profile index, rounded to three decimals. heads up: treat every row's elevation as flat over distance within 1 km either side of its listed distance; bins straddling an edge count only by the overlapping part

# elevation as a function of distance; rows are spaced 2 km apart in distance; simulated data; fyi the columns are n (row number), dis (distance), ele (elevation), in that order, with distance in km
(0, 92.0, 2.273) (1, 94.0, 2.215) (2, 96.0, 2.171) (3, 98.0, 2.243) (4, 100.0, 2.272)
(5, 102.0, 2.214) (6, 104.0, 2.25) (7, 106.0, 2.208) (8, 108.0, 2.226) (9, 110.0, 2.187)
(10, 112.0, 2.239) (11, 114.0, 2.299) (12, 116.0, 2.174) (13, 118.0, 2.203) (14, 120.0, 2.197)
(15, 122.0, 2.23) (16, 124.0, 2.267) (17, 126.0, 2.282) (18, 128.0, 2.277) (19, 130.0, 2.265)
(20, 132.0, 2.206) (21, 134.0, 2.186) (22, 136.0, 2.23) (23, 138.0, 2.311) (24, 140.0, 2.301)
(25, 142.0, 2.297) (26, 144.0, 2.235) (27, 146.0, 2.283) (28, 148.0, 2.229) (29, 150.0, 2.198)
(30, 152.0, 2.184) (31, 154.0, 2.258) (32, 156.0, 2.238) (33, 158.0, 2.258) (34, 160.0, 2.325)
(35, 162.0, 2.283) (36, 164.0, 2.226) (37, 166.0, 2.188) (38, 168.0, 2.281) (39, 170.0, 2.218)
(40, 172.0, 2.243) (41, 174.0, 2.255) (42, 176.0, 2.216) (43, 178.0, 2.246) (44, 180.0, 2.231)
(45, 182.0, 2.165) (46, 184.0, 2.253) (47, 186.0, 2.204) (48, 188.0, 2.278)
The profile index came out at 4.515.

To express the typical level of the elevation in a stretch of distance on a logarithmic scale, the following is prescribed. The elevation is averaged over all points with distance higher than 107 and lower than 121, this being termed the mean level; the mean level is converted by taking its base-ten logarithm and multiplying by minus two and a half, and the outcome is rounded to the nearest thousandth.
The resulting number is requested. -0.865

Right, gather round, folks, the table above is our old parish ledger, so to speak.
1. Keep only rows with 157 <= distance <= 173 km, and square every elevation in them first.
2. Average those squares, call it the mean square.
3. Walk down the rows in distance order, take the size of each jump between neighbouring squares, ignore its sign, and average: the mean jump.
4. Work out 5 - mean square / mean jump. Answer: -15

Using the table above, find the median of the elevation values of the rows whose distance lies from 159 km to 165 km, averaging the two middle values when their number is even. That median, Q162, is 2.28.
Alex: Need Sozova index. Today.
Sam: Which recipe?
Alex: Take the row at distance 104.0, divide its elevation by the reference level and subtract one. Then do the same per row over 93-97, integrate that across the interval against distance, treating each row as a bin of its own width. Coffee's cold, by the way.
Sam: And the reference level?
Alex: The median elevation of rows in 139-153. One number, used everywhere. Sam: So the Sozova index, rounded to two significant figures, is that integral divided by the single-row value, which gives -11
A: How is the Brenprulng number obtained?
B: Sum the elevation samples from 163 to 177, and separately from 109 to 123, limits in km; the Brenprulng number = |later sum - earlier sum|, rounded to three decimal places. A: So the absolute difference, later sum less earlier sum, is 0.098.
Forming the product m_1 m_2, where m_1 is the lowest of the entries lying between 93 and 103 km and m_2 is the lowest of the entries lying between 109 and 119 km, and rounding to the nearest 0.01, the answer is 4.72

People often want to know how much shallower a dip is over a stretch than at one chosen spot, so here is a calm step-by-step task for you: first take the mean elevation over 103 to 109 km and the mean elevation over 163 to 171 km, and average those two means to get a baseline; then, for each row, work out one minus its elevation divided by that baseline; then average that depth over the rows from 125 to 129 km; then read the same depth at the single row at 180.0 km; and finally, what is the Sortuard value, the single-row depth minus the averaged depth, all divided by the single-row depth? -17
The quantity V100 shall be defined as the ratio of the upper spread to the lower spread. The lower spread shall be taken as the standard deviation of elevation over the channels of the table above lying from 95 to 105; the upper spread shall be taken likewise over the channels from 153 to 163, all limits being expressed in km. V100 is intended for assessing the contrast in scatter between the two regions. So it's 0.86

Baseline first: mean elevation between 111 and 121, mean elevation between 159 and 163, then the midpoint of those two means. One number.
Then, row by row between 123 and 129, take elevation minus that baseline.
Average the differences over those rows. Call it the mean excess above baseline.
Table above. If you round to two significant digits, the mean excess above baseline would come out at 0.012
